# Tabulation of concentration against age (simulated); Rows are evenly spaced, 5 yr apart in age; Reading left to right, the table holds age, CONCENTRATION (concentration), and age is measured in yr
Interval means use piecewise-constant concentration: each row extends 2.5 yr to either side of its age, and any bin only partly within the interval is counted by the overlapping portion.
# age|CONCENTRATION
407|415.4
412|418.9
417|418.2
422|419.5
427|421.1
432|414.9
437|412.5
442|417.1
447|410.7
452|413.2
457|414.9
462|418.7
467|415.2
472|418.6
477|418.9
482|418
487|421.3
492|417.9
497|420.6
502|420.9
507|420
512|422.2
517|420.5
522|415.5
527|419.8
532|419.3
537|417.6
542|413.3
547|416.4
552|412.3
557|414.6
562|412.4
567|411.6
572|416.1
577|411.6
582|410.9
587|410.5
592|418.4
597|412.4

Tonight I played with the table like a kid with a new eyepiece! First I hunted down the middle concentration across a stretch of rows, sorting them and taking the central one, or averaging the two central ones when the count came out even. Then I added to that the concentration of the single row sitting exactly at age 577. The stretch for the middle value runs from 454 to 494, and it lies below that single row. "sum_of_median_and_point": 829.9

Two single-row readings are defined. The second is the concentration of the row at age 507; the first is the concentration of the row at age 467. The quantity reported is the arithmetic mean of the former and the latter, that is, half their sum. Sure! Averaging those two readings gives 418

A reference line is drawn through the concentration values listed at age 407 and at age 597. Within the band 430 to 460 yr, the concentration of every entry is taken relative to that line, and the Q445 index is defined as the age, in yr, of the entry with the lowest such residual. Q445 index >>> 447 yr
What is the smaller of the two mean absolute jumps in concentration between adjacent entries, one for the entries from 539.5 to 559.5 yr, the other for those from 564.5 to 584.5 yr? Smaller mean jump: 3.2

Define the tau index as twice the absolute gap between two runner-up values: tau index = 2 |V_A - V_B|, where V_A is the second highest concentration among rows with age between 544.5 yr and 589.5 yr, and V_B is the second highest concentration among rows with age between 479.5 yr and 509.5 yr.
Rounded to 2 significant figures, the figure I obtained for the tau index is 9.6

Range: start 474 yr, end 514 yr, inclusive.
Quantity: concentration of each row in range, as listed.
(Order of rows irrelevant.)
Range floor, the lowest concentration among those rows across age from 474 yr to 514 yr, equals 417.9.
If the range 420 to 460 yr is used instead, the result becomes 410.7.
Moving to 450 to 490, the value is 413.2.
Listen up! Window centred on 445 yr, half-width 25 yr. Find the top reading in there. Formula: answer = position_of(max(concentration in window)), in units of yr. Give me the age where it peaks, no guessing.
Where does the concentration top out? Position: 427 yr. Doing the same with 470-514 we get 512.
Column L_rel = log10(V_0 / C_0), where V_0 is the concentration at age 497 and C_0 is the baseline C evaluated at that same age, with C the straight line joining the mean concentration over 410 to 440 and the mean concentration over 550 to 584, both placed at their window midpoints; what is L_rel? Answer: 0.0057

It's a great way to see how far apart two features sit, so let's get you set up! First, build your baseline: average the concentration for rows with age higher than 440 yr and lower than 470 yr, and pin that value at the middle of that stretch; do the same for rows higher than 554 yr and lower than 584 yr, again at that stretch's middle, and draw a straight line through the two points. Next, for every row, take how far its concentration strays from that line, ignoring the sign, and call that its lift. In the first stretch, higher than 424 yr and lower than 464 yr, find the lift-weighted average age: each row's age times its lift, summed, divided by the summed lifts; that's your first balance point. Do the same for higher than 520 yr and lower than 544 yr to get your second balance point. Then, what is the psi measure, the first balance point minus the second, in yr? -87.8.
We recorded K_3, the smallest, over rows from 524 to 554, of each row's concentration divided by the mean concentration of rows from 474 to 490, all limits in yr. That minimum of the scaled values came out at 0.983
